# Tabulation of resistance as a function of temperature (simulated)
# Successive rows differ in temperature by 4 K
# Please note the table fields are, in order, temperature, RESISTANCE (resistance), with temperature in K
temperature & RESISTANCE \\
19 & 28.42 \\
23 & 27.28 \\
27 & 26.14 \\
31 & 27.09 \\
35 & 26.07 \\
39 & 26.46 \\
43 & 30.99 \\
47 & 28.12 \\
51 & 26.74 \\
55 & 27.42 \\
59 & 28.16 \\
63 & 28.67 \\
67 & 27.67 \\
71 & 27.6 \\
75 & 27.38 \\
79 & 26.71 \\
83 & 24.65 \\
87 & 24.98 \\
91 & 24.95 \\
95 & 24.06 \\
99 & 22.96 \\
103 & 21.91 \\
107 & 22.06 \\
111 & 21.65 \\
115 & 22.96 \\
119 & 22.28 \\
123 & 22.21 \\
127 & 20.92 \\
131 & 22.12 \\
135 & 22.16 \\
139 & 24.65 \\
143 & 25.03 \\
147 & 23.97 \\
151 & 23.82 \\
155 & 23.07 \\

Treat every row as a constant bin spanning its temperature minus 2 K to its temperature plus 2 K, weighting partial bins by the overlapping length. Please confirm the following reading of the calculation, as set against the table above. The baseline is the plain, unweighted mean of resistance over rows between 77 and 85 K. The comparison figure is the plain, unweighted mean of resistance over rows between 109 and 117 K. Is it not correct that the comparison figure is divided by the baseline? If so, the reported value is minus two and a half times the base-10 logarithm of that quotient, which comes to 0.15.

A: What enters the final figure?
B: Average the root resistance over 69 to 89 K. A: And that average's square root 2.26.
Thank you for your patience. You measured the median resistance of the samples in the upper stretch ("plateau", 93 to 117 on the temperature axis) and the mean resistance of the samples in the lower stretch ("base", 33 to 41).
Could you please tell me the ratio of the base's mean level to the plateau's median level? 1.17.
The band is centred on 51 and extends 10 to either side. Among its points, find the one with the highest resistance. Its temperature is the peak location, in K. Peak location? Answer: 43 K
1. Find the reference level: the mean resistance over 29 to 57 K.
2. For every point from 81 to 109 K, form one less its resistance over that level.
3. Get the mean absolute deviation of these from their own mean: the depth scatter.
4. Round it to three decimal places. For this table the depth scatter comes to 0.042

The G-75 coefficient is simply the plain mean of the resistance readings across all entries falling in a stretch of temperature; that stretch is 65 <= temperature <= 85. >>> 26.8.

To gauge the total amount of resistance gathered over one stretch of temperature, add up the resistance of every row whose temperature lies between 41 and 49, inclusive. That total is 59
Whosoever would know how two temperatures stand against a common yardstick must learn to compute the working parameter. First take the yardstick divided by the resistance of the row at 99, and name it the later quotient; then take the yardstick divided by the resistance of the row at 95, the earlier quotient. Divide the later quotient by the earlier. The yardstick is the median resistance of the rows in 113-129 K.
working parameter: 1.05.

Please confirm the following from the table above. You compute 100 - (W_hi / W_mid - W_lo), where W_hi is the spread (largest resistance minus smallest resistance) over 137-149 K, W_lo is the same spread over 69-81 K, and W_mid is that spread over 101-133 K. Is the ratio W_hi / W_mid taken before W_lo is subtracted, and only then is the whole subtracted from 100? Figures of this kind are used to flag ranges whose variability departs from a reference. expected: 100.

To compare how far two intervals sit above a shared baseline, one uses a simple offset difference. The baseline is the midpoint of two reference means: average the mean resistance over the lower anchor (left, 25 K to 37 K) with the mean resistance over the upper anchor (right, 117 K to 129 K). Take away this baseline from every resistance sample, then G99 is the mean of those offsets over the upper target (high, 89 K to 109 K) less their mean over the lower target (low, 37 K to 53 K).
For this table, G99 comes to -4.9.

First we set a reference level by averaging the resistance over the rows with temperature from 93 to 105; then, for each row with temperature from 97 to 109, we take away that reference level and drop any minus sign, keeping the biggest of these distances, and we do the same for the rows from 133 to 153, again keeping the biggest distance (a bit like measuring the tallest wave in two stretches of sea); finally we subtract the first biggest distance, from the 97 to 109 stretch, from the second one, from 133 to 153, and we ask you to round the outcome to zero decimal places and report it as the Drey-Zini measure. 1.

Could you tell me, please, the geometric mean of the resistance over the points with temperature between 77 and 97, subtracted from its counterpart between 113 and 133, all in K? -3.0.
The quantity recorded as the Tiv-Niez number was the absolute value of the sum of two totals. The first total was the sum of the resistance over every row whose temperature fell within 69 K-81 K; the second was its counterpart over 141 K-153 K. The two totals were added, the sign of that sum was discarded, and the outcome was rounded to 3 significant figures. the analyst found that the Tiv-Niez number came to 155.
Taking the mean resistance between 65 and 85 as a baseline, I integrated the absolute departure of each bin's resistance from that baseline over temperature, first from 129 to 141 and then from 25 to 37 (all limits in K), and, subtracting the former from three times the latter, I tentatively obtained -26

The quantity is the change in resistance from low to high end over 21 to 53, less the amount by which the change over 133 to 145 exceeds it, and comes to -4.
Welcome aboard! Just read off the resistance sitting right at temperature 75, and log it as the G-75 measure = 27.38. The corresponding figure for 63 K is 28.67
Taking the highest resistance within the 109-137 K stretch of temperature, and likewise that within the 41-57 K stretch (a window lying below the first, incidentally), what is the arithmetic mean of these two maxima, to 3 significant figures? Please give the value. 27.0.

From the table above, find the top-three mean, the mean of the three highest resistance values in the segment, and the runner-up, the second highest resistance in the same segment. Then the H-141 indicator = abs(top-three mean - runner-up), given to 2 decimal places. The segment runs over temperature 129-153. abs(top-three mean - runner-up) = 0.10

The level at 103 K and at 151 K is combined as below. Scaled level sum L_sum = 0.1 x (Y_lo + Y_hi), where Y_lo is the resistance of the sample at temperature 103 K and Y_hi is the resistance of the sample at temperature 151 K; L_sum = 4.57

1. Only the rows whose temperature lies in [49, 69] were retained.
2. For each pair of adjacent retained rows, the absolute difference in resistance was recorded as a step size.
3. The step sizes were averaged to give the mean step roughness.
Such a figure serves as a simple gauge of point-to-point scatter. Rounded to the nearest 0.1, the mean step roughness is 0.7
